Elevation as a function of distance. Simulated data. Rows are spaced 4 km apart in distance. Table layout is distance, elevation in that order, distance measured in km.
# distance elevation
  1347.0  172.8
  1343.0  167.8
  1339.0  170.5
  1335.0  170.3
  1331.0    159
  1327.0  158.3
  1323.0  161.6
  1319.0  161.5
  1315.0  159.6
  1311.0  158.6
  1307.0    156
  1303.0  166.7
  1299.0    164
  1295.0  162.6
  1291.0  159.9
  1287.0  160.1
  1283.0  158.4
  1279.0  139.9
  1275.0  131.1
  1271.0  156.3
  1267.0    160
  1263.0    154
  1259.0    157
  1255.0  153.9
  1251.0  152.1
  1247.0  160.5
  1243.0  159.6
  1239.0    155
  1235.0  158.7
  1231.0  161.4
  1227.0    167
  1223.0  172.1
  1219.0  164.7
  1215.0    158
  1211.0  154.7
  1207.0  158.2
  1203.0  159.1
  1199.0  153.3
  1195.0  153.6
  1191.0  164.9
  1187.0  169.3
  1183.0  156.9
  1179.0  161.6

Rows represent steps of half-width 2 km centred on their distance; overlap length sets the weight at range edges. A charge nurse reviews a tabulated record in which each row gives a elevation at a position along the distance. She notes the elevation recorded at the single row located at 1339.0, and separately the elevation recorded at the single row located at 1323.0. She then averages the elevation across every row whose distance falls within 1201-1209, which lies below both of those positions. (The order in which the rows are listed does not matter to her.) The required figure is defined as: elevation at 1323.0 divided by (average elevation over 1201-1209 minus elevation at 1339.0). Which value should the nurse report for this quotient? -14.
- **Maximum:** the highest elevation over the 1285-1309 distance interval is 166.7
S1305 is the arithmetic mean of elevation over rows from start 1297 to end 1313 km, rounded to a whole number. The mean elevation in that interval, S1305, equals 161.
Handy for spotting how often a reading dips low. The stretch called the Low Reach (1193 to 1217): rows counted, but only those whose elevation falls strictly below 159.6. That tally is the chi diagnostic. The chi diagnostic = 6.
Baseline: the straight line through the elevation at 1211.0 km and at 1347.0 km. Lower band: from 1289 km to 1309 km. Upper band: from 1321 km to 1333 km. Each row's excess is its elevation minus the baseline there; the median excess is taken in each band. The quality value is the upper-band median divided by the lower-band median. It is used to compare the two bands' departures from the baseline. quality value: 3.6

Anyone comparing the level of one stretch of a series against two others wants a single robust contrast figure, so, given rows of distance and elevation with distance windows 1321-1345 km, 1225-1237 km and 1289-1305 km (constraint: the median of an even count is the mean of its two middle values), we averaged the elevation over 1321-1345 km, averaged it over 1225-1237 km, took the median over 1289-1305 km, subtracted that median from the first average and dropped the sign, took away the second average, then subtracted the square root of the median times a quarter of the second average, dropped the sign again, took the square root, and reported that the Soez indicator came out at 15.6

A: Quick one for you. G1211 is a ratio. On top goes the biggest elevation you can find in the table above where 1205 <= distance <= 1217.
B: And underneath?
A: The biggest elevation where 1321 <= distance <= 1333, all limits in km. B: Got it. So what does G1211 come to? 0.98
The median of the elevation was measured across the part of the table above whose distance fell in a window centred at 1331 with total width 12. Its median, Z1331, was 159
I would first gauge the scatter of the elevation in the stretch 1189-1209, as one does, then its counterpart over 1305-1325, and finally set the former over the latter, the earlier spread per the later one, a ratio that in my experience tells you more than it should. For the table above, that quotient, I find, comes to 2.0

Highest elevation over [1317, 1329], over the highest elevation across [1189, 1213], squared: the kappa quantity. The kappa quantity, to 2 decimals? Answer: 0.96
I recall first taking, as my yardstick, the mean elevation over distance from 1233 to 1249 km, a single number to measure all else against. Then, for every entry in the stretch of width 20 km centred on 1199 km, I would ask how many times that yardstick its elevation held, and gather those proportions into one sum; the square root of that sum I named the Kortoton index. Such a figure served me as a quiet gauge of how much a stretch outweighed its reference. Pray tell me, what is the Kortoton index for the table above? 2.2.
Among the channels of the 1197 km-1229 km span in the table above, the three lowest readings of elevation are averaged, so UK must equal 155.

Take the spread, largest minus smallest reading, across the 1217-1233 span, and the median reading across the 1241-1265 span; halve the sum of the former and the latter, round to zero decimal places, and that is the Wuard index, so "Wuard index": 83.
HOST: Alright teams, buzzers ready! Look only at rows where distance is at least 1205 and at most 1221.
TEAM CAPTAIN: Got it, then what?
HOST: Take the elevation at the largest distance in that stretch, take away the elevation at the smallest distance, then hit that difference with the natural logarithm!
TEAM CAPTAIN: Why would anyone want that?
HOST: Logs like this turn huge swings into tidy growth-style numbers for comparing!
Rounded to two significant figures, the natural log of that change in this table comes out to 1.9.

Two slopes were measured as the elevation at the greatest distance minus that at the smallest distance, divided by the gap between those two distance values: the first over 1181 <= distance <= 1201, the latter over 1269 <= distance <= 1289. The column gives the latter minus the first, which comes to 0.5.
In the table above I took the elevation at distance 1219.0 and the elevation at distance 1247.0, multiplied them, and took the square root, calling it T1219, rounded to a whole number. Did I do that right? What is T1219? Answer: 163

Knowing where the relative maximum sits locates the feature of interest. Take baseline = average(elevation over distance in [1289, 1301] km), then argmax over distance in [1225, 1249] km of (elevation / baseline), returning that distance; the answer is 1227.0 km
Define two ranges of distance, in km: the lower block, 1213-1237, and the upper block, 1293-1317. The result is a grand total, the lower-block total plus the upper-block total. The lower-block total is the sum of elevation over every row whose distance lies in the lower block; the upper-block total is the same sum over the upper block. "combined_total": 1949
